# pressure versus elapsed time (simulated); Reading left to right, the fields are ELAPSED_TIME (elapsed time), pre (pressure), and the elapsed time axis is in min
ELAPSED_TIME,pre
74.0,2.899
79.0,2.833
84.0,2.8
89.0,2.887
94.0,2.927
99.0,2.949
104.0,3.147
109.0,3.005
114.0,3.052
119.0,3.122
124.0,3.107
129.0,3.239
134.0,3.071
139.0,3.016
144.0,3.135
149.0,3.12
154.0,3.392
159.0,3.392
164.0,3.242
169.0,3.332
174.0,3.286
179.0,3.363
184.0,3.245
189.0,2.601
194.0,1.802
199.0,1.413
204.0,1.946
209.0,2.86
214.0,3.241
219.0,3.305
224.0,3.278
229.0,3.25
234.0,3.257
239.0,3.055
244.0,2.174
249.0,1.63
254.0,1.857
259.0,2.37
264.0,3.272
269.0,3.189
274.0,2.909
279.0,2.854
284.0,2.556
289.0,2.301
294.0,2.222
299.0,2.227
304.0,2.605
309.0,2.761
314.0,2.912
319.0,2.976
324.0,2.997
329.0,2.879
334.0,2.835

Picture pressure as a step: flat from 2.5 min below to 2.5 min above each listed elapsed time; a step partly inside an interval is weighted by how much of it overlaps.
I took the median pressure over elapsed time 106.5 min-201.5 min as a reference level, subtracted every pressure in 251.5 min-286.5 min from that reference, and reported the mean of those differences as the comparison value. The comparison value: 0.41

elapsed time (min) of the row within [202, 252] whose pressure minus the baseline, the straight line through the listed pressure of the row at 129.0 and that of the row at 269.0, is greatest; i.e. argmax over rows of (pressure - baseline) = 219.0 min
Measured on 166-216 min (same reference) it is 179.0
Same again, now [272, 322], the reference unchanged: 319.0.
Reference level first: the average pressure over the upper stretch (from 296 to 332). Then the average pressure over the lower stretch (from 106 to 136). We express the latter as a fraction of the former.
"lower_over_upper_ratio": 1.12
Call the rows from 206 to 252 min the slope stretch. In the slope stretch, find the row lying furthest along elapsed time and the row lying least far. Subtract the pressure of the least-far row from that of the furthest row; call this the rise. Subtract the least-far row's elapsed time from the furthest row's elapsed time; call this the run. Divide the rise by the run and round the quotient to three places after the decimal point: -0.031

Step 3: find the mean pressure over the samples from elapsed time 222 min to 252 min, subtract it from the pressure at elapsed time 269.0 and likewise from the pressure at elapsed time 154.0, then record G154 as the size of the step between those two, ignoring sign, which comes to 0.20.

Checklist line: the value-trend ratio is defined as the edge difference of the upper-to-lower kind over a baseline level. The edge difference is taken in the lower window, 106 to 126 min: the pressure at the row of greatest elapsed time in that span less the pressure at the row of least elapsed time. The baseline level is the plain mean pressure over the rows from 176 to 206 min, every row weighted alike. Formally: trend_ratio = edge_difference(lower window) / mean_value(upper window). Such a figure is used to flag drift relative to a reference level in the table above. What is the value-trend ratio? 0.0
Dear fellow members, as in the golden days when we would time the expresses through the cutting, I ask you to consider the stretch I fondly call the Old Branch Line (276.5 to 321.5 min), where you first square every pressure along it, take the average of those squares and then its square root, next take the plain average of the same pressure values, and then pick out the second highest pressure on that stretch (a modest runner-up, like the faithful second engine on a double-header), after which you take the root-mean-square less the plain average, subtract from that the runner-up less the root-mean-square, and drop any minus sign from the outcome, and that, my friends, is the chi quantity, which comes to 0.28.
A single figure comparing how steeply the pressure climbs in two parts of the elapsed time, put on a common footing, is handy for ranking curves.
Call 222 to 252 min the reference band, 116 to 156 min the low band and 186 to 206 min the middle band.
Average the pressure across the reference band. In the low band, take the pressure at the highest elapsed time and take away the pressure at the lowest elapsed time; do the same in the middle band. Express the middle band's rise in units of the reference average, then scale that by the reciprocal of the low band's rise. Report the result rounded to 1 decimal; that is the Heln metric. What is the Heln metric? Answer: -0.9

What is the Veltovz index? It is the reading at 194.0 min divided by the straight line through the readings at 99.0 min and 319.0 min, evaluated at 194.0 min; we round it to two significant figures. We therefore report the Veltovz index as 0.61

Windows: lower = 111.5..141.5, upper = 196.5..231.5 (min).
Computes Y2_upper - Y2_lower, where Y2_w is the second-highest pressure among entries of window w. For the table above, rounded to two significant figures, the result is 0.16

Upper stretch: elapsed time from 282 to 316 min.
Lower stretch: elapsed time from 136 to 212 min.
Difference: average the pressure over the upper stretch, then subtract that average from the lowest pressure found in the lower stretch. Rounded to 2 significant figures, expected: -1.1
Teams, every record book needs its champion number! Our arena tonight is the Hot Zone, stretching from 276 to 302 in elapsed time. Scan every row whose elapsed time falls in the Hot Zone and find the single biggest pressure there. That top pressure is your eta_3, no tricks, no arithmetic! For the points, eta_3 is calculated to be 2.854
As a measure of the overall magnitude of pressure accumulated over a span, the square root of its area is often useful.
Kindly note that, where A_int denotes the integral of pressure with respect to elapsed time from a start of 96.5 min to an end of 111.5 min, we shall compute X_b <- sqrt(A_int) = 6.7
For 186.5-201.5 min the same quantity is 5.4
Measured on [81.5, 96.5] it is 6.6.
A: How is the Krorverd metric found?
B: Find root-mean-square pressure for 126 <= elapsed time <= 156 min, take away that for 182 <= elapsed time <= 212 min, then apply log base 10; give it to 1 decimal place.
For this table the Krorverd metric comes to -0.1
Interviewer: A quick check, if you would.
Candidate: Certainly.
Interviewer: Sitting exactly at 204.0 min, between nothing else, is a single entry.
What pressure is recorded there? 1.946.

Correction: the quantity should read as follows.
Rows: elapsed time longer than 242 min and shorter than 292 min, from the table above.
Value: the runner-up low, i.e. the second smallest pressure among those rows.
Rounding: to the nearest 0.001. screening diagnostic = 1.857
